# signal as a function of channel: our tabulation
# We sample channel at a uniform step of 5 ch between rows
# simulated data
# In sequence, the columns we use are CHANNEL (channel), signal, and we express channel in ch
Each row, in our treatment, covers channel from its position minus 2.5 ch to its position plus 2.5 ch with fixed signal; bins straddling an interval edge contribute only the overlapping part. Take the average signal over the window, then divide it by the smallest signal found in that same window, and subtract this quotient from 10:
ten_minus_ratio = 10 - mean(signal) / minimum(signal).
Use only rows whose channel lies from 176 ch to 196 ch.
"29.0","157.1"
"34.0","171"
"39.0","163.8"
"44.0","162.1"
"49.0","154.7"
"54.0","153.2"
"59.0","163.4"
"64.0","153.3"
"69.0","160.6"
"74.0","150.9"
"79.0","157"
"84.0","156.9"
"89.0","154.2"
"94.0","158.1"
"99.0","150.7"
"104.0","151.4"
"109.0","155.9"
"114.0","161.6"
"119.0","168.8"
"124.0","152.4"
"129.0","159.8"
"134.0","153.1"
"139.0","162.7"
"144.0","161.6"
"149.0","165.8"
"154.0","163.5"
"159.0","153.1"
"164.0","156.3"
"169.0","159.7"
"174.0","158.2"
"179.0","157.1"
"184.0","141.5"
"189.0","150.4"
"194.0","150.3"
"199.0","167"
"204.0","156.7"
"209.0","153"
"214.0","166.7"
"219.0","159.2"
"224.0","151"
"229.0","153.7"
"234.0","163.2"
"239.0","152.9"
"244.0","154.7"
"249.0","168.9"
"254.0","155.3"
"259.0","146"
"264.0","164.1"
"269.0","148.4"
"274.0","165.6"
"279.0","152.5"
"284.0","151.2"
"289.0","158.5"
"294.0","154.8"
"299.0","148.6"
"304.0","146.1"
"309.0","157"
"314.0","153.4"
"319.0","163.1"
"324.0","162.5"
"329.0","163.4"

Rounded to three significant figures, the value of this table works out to 8.94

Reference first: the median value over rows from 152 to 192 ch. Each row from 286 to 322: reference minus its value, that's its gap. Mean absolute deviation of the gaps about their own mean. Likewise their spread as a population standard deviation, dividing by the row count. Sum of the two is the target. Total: 10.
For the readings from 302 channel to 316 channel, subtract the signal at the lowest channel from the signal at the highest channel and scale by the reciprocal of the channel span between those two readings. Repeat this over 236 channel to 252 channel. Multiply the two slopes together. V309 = 1.2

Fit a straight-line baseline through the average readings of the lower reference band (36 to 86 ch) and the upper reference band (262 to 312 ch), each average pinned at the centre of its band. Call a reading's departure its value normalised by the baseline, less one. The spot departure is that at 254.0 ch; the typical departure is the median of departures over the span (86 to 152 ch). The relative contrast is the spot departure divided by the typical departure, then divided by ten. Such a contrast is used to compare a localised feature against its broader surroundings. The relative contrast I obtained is 0.0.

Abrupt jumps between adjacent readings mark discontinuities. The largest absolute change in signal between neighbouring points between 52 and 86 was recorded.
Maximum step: 10.2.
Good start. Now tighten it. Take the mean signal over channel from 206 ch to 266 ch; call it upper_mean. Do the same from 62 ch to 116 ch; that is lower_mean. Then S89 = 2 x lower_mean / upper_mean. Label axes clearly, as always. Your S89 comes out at 1.976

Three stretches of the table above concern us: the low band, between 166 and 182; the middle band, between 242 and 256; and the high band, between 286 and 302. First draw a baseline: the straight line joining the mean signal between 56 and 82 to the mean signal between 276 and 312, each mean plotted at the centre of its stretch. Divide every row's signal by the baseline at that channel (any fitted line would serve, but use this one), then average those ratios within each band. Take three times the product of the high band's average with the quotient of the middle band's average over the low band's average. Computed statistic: 3.08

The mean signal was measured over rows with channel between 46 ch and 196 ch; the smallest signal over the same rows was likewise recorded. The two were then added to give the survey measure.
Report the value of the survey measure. 298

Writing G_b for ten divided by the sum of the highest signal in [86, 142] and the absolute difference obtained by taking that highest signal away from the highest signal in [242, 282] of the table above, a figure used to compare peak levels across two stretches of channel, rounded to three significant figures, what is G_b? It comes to 0.0592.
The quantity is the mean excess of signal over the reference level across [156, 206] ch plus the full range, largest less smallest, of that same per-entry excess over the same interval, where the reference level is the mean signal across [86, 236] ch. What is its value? 23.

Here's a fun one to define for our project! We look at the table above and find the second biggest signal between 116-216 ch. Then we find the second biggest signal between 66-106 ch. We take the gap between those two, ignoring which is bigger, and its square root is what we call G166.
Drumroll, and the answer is 3.0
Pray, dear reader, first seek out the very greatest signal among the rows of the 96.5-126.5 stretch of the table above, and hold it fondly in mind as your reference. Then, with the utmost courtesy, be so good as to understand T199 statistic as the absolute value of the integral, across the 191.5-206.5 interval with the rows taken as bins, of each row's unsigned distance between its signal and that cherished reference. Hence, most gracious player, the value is 162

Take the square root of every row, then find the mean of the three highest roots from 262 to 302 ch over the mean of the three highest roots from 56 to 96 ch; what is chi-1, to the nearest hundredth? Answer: 1.01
